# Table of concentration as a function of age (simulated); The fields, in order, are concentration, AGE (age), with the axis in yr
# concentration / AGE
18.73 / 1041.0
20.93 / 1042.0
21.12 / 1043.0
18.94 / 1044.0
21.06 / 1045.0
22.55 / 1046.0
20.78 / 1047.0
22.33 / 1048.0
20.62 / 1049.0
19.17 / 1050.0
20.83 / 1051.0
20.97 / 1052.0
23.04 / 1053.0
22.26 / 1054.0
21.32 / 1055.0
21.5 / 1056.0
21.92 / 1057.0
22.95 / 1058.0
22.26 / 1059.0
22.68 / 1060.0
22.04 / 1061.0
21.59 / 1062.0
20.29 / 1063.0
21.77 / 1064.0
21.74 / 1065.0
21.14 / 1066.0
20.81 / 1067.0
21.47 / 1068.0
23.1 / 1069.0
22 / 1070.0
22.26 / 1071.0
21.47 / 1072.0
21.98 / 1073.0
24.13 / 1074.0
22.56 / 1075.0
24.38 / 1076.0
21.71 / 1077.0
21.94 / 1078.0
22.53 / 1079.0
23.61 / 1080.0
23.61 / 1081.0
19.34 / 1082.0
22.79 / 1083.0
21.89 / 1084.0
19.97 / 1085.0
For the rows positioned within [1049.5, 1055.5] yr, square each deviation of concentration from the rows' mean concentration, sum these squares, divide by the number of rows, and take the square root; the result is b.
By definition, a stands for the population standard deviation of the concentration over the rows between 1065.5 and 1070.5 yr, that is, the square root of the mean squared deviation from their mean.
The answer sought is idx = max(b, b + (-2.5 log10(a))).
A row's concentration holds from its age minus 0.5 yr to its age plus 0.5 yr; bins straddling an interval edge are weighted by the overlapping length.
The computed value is 1.45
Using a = 0.8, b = 1.21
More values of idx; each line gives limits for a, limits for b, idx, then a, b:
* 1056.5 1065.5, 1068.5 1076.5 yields 1.35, 0.7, 0.98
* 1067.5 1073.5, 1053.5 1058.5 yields 1.23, 0.6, 0.58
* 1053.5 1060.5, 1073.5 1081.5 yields 1.59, 0.5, 0.94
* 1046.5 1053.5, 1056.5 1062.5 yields 0.46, 1.2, 0.46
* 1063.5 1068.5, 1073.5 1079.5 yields 2.11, 0.4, 1.02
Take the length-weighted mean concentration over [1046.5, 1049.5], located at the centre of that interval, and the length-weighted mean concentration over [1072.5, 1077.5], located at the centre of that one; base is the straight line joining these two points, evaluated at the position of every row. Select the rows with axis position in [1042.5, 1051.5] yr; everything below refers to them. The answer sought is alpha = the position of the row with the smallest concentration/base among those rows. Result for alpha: 1050.0 yr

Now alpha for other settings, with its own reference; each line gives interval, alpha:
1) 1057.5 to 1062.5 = 1062.0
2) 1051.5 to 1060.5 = 1052.0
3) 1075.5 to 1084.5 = 1082.0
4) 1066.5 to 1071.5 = 1067.0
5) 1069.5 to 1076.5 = 1072.0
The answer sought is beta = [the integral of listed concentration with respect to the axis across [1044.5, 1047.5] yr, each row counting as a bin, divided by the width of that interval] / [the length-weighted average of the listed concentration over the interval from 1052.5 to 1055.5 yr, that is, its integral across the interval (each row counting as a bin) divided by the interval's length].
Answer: 0.97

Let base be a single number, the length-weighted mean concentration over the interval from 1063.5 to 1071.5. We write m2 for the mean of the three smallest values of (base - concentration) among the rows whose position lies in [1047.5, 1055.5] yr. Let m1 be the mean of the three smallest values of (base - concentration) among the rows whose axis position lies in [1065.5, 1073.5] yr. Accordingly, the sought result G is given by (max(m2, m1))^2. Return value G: 0.45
